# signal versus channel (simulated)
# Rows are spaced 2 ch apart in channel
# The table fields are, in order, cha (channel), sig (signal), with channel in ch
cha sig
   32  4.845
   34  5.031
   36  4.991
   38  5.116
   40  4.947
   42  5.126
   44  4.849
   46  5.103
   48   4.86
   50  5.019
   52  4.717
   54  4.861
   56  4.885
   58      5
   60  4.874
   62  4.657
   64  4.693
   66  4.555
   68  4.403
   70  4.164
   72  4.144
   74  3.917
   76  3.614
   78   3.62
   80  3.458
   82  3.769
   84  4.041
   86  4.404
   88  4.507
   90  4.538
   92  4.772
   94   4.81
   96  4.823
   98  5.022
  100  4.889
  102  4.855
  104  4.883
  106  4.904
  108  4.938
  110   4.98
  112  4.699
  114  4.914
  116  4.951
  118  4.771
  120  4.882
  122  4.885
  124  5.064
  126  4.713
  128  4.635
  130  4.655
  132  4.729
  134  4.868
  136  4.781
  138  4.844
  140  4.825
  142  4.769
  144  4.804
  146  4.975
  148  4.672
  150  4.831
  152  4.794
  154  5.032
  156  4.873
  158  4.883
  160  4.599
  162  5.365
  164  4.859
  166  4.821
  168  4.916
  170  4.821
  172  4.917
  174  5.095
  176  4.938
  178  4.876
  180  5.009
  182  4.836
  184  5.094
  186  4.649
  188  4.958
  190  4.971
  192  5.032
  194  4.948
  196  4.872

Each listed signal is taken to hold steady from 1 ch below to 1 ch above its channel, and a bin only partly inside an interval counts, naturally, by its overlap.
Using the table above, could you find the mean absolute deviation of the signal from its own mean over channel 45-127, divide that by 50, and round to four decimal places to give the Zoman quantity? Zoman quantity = 0.0068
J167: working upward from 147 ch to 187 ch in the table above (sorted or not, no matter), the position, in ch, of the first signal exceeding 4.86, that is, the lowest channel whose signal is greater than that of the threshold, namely 154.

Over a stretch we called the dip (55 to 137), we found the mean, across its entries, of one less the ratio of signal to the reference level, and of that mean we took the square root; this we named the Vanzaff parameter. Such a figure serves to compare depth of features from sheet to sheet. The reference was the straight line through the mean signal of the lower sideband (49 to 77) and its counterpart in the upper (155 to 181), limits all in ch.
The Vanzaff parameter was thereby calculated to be 0.111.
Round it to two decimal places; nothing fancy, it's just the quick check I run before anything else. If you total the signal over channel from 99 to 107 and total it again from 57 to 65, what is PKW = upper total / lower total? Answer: 1.02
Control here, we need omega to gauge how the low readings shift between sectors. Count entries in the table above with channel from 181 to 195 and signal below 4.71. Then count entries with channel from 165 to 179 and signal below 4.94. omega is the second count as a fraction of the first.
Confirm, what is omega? 6.0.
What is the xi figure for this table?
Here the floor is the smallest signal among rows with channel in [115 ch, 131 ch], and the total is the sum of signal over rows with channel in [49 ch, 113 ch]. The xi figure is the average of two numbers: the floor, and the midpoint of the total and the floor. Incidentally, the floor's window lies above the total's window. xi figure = 39.8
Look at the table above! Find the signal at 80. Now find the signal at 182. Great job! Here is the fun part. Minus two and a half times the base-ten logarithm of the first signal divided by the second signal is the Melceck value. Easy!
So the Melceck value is 0.36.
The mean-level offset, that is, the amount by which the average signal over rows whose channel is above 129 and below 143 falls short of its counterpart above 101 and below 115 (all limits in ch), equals 0.10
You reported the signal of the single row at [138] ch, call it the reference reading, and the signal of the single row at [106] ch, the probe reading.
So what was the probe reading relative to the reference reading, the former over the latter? 1.01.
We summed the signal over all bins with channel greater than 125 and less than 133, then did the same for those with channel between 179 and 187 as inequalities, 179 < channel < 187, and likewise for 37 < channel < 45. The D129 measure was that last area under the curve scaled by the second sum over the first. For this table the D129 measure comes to 21.0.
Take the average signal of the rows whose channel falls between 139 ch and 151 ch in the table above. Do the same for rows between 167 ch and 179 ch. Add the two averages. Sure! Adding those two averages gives 9.74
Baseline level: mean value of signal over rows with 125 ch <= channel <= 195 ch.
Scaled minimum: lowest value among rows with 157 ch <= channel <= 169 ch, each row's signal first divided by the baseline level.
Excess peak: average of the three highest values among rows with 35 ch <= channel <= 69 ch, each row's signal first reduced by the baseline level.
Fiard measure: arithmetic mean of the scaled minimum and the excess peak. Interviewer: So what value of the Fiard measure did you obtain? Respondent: 0.60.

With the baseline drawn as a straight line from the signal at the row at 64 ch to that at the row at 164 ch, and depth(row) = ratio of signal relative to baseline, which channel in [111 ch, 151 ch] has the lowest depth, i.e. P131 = 128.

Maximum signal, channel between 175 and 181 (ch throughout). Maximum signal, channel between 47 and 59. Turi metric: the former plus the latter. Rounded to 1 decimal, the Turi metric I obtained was 10.0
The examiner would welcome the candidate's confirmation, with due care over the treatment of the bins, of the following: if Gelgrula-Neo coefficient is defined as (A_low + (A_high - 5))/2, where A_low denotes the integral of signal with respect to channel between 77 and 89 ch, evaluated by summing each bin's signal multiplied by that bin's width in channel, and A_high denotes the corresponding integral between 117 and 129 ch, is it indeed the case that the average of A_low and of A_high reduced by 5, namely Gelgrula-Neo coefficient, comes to 50.2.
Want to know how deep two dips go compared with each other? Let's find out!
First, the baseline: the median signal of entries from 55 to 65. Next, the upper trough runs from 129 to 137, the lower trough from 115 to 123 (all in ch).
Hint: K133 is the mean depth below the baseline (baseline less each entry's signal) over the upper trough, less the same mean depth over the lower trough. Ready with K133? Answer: 0.11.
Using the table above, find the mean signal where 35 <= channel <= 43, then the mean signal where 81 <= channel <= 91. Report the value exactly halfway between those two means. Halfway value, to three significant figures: 4.65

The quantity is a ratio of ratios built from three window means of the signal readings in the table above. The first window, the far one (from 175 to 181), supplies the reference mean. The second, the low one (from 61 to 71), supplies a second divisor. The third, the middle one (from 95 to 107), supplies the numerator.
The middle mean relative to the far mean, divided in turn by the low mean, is 0.22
